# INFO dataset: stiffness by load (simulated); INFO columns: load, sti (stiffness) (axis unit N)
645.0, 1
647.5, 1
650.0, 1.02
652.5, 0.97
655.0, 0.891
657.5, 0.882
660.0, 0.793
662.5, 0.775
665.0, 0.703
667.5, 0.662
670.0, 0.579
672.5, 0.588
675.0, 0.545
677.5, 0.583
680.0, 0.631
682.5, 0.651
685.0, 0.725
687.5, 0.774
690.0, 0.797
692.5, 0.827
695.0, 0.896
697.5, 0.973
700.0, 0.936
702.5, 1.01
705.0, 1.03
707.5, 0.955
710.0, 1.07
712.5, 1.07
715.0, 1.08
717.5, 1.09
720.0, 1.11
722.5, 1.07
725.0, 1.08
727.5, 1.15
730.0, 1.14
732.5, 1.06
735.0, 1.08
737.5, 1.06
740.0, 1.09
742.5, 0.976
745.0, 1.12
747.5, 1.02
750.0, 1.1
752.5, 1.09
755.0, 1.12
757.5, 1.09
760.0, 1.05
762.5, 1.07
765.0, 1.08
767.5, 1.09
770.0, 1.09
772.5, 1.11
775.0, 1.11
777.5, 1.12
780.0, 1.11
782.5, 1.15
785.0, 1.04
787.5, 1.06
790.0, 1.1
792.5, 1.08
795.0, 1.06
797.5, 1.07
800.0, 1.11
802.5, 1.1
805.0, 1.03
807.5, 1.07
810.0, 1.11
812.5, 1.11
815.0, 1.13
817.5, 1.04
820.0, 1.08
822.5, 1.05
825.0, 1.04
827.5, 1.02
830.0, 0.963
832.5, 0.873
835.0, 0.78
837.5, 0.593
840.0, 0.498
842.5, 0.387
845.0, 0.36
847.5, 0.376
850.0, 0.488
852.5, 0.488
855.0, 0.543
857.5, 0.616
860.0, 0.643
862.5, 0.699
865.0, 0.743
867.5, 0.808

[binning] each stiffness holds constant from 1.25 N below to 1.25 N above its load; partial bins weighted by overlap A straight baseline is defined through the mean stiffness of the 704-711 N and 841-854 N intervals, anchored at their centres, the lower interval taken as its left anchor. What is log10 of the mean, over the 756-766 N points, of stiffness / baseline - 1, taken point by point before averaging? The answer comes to -0.44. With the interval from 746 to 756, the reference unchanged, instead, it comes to -0.52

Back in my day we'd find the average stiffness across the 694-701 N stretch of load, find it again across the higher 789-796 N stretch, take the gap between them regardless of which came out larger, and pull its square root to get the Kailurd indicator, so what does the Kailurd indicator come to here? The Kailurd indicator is 0.38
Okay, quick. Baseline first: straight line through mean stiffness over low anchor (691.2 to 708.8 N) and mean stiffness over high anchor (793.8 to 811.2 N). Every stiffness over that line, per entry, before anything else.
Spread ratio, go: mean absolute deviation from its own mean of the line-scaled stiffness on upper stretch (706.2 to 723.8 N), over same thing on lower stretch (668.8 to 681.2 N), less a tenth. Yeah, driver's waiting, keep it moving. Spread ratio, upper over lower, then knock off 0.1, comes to 1.4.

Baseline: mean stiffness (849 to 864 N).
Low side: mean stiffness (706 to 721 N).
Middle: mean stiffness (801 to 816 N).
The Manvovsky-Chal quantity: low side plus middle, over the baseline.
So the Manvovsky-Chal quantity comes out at 3.7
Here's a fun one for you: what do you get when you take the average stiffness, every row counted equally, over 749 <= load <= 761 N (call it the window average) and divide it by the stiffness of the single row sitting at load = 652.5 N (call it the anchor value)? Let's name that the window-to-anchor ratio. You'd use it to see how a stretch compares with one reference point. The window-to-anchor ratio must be 1.1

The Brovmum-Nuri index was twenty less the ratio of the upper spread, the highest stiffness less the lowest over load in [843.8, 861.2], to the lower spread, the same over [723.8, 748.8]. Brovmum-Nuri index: 18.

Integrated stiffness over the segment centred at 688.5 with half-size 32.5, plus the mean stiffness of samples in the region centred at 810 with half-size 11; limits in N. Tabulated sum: 55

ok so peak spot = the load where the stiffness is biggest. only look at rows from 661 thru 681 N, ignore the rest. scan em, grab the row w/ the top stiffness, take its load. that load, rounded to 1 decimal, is 662.5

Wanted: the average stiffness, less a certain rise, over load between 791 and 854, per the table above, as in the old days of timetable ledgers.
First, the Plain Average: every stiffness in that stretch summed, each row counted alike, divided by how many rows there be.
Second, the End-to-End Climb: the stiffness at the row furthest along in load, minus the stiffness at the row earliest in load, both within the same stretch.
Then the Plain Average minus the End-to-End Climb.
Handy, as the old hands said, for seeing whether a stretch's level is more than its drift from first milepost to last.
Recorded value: 1.5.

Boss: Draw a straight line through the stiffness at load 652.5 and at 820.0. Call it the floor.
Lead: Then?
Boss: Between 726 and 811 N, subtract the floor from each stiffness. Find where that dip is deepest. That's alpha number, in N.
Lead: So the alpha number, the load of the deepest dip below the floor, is 742.5 N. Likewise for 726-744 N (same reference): 742.5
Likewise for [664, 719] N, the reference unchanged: 675.0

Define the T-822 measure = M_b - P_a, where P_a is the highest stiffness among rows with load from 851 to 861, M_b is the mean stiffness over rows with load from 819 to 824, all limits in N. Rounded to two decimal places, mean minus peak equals 0.42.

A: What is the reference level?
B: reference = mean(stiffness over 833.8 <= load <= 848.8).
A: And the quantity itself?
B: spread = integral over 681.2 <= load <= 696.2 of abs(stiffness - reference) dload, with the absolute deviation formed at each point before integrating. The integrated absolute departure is 4.2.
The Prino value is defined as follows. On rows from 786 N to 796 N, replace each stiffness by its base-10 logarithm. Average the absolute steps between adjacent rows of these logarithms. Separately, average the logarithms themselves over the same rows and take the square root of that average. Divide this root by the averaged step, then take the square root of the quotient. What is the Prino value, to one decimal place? 4.1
